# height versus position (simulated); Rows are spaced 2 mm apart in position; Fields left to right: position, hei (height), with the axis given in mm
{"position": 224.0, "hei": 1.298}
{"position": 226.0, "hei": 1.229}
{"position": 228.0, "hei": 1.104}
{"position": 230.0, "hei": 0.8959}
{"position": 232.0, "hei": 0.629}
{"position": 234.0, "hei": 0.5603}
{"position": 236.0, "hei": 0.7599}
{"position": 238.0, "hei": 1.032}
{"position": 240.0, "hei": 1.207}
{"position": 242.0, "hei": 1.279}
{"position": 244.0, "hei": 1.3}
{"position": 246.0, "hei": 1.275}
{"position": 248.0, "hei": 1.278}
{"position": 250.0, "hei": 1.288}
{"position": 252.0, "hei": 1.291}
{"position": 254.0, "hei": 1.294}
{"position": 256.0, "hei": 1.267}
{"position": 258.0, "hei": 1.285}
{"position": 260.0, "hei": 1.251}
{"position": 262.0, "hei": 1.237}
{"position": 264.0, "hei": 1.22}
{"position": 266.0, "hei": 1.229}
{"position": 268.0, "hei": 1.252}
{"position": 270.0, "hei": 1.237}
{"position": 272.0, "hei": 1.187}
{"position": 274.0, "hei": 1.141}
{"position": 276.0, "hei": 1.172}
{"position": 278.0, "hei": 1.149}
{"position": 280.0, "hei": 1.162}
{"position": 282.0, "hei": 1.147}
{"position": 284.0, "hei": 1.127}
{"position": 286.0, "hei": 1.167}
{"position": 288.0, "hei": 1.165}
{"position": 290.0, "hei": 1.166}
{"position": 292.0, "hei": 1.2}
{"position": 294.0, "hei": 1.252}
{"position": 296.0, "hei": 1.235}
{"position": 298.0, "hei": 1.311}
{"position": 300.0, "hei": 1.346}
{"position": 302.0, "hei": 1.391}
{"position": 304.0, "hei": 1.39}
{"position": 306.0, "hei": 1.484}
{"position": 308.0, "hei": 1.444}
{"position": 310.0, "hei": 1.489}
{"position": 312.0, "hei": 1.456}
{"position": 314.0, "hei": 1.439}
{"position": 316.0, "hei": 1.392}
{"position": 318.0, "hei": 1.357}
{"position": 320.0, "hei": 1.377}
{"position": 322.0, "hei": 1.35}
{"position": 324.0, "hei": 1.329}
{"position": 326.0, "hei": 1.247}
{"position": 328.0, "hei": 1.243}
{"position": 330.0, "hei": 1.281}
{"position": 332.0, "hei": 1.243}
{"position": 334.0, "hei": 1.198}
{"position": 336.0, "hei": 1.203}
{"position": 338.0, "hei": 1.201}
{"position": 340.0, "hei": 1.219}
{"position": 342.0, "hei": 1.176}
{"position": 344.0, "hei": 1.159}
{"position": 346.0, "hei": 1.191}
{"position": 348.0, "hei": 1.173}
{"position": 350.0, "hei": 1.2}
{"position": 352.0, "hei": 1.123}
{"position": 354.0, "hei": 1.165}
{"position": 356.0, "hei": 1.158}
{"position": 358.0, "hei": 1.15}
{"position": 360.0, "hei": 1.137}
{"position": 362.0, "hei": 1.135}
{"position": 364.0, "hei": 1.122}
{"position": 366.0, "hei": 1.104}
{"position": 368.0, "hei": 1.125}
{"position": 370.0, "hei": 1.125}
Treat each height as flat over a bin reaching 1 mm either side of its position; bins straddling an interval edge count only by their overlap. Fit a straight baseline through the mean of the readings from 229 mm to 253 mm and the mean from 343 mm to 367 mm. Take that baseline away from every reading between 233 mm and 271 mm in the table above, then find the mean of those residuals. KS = 0.11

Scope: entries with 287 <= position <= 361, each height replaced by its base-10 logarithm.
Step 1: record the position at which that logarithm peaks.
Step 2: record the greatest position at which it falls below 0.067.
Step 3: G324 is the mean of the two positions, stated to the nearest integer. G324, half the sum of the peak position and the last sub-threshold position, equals 335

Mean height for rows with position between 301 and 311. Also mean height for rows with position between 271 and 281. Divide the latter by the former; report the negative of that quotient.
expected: -0.81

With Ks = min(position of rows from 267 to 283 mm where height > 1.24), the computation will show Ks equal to 268.0 mm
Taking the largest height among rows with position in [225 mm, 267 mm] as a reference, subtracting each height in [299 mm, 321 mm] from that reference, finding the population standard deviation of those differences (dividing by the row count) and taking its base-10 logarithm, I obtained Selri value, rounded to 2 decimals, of -1.32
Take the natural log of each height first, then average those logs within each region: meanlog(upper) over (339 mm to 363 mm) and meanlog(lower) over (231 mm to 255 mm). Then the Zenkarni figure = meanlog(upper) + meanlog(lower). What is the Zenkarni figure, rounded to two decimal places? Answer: 0.21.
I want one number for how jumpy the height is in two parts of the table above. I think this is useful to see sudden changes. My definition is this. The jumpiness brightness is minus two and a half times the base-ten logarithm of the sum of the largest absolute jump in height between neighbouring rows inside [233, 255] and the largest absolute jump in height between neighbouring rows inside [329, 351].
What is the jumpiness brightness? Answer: 1.2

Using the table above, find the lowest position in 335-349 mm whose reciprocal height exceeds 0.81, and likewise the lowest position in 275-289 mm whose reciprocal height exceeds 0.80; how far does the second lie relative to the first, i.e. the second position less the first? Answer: -60 mm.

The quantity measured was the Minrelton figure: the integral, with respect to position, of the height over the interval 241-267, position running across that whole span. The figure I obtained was 33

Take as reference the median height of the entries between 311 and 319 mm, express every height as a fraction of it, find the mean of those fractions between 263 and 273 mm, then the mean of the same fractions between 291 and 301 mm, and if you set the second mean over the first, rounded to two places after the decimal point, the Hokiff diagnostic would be 1.04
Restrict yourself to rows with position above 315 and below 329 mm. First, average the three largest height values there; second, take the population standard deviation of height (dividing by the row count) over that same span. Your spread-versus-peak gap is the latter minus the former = -1.32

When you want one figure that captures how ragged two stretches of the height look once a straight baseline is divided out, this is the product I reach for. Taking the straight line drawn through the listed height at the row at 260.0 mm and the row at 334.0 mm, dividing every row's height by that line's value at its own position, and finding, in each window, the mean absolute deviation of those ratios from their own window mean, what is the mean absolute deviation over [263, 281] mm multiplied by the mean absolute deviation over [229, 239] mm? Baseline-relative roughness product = 0.0031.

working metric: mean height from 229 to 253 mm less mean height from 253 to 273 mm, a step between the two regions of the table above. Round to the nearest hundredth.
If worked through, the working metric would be -0.18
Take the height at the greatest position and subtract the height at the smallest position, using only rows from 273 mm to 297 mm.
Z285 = 0.09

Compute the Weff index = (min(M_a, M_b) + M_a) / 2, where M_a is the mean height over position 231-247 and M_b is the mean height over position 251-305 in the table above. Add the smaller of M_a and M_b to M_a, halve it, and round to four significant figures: 1.005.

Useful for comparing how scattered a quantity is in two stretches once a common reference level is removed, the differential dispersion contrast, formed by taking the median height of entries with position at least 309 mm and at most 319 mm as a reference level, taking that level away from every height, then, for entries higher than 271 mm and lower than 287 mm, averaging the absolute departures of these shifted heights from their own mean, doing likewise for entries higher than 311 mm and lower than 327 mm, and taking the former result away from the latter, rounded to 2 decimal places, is 0.03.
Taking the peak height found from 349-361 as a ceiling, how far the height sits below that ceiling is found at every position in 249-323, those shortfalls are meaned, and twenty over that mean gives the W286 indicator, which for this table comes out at -251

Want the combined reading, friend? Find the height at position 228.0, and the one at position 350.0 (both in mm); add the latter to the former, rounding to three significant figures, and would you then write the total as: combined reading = 2.30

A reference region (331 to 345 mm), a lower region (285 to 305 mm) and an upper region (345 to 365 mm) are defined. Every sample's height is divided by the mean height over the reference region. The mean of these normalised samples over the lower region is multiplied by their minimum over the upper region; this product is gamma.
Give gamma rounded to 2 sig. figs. 0.98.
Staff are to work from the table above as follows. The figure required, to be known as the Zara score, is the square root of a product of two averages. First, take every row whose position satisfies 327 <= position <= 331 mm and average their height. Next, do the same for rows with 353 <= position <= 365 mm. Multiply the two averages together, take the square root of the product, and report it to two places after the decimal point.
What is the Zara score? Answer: 1.20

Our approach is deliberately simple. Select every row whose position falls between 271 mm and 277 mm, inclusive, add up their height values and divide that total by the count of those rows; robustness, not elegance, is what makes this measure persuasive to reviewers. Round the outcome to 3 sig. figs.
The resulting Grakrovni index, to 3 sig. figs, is 1.17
